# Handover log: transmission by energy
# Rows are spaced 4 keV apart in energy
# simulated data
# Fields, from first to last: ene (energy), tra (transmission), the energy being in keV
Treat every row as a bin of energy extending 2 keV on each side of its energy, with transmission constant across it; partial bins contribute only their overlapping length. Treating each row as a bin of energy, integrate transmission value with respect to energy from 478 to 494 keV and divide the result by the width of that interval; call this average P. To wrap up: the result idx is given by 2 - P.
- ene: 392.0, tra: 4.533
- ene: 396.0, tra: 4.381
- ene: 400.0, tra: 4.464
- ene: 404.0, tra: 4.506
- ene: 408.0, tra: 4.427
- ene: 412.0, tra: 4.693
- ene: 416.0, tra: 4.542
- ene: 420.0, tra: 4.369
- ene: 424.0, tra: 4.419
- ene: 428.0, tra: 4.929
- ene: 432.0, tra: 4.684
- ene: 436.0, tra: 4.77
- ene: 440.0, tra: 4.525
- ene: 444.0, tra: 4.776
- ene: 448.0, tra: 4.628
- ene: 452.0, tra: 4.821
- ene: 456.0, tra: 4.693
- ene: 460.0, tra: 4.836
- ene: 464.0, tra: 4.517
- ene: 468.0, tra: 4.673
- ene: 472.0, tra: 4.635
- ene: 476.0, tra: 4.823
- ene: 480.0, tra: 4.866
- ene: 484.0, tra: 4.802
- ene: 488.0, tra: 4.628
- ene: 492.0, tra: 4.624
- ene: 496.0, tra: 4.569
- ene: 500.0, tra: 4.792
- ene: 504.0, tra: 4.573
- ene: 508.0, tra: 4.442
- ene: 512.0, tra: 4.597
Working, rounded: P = 4.73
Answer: -2.73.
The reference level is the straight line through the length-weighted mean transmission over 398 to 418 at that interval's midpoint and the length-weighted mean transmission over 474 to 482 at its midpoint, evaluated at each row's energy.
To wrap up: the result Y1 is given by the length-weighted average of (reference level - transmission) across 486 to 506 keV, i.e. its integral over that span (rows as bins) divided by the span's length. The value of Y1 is 0.29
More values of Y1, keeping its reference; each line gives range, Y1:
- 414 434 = 0.01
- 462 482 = 0.11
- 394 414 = 0.01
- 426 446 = -0.08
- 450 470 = 0.05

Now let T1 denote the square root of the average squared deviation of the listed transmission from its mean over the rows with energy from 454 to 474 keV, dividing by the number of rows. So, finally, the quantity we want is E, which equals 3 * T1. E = 0.308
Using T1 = 0.103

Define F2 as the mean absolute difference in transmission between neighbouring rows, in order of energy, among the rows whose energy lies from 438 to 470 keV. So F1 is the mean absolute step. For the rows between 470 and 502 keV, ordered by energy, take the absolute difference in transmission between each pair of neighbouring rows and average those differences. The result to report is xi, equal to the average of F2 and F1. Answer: 0.1492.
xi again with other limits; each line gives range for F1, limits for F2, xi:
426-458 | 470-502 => 0.1462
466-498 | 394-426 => 0.1007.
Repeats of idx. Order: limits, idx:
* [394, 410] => -2.44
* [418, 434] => -2.60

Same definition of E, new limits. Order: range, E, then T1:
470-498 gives 0.331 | 0.110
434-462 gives 0.314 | 0.105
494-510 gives 0.378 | 0.126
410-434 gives 0.566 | 0.189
